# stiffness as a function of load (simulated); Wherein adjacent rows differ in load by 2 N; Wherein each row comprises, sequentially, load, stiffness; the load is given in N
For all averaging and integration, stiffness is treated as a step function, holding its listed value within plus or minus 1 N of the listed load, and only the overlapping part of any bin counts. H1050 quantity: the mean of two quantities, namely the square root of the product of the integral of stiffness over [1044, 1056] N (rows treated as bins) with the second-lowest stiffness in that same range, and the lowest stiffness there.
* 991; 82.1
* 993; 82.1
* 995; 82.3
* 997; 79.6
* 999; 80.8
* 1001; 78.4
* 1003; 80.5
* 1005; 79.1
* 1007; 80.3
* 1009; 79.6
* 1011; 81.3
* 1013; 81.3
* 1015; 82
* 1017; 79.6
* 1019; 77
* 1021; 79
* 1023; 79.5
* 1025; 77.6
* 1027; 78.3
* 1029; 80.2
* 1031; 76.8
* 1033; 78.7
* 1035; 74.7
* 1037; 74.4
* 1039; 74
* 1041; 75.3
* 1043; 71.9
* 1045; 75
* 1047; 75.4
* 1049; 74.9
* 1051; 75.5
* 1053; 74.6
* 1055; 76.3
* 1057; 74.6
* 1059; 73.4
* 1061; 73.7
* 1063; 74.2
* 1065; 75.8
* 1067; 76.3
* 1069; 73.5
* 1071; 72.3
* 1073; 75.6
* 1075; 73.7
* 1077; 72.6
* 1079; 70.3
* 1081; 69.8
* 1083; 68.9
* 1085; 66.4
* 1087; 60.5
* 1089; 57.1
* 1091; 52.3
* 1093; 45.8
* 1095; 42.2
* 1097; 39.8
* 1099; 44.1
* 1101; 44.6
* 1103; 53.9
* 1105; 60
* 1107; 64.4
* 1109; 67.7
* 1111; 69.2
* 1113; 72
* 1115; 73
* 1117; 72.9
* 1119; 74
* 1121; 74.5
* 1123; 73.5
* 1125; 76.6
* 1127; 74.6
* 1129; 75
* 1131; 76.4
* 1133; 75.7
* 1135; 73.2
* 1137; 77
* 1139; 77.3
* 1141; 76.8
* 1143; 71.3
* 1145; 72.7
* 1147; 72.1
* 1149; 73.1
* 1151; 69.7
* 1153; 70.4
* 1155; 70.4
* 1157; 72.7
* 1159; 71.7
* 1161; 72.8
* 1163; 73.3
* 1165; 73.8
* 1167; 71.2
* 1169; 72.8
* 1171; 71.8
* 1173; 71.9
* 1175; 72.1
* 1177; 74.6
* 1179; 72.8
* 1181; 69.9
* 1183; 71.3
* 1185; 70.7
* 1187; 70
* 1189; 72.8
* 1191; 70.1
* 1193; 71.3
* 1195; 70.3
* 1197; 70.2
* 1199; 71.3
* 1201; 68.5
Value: 167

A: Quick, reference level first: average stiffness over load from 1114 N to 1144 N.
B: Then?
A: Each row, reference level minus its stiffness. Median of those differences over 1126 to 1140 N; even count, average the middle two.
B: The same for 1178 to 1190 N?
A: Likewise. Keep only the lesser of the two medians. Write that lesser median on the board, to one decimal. -0.9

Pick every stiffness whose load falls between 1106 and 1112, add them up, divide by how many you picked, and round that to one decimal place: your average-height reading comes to 67.1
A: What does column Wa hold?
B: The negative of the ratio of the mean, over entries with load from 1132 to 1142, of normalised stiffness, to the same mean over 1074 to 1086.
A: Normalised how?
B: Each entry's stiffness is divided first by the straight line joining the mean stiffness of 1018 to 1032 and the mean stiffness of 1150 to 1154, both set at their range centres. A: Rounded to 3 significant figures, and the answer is -1.14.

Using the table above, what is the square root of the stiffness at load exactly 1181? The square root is 8.36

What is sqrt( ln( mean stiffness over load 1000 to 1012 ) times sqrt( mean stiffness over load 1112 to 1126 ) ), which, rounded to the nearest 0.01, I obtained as 6.13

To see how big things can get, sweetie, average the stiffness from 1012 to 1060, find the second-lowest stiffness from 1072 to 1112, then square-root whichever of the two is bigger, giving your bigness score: 8.76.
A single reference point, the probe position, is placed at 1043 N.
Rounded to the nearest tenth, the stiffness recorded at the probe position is 71.9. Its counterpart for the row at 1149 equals 73.1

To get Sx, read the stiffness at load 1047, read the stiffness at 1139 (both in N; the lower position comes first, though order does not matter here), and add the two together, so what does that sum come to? 153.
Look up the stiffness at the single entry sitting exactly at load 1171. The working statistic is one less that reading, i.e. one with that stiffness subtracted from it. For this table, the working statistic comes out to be -70.8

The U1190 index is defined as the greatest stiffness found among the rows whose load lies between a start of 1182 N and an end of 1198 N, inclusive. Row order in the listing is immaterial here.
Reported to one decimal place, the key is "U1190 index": 72.8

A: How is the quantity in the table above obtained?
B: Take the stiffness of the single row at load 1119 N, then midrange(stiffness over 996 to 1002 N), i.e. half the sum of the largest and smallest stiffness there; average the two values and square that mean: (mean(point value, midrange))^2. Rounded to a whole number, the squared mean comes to 5898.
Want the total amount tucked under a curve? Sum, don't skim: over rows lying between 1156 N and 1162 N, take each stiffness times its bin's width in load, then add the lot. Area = 434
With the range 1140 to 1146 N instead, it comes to 442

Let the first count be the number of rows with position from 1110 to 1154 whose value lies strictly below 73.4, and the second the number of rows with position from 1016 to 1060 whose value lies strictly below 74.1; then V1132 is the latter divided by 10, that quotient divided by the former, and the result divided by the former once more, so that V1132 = 0.0025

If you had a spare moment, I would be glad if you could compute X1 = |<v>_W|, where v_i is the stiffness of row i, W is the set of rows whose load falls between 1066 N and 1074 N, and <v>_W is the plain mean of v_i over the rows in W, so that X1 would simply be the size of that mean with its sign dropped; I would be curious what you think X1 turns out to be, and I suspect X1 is 74.4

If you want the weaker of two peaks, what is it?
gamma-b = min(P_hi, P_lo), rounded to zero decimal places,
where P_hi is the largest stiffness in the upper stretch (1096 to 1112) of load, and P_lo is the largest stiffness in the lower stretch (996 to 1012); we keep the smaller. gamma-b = 69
